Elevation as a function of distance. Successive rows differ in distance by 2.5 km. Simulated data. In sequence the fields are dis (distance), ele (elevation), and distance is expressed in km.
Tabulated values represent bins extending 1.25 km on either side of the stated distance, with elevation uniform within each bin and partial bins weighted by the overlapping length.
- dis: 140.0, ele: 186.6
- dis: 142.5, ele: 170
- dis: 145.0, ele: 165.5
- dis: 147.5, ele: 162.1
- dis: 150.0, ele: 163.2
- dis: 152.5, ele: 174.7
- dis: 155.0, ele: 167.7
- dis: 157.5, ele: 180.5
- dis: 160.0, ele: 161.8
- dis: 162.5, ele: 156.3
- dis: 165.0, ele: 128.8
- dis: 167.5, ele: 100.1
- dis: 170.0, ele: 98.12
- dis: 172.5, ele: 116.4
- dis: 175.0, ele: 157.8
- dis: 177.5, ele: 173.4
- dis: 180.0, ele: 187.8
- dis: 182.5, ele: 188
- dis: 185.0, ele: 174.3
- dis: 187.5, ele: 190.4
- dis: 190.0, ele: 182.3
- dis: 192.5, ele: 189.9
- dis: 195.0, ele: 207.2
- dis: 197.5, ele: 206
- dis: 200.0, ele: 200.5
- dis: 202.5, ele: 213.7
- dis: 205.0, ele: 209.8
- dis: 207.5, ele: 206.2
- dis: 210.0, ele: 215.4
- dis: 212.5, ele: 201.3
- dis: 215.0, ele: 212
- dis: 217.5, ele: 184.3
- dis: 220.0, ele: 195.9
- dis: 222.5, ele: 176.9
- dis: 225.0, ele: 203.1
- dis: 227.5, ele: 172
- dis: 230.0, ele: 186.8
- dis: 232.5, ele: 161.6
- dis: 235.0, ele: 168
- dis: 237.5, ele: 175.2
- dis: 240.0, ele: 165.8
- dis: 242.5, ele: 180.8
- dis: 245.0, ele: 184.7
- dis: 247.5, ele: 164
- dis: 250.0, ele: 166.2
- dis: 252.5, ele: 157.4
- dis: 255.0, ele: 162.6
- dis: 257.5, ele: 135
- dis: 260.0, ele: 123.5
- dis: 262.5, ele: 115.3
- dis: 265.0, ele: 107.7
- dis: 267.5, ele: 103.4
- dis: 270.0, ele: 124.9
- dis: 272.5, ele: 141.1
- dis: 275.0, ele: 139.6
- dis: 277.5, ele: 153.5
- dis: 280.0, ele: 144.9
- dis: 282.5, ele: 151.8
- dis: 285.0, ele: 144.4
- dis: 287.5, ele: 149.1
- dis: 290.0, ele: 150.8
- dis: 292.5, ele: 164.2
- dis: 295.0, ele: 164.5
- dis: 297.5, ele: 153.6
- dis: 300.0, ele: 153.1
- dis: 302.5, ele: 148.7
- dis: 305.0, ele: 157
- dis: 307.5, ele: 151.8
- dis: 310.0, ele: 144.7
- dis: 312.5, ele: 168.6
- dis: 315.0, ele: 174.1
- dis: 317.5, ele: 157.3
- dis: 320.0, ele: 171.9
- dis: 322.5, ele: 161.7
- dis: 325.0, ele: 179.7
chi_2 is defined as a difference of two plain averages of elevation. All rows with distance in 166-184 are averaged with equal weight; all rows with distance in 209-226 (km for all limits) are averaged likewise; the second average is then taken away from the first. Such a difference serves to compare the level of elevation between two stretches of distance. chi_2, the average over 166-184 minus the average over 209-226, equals -52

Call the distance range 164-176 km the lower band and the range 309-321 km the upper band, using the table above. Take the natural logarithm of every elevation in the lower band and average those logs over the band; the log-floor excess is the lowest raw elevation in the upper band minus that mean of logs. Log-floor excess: 140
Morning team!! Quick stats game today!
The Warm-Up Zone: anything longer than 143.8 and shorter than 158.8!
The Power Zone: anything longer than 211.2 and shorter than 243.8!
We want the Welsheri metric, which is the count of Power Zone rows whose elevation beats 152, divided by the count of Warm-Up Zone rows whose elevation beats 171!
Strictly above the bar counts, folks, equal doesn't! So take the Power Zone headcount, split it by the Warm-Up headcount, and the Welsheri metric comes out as 6.5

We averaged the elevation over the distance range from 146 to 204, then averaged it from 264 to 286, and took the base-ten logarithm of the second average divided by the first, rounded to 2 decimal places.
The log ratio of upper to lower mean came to -0.10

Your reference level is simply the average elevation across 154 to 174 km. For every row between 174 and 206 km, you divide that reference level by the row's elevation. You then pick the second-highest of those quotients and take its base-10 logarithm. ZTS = -0.10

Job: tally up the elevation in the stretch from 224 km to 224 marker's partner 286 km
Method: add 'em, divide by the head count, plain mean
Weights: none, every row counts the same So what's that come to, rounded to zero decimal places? 153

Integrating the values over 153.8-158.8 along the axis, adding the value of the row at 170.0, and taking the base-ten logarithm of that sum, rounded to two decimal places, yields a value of 2.99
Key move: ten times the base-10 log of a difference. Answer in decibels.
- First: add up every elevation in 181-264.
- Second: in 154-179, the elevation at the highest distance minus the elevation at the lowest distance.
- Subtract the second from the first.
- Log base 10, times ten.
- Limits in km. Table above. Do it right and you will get 38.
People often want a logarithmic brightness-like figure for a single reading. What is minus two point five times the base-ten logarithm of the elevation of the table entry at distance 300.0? -5.46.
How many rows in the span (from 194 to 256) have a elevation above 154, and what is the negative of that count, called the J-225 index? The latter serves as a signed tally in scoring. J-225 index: -25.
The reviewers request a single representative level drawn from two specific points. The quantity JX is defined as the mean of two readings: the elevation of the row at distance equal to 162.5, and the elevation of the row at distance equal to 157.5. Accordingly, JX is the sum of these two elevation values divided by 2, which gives 168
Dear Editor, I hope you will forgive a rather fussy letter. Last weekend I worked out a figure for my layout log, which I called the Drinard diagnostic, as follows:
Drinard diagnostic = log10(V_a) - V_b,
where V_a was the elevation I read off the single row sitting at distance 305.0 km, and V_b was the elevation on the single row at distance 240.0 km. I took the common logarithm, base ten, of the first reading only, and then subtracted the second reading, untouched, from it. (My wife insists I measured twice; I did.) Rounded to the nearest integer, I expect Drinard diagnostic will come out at -164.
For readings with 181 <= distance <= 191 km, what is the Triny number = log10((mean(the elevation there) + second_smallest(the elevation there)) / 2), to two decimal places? 2.26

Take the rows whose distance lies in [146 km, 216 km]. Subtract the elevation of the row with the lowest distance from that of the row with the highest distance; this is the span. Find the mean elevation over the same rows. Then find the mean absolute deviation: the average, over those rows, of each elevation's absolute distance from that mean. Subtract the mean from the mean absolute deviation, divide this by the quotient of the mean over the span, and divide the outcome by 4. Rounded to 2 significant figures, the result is -11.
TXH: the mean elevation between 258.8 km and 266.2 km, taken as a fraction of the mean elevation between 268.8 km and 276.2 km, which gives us 0.85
